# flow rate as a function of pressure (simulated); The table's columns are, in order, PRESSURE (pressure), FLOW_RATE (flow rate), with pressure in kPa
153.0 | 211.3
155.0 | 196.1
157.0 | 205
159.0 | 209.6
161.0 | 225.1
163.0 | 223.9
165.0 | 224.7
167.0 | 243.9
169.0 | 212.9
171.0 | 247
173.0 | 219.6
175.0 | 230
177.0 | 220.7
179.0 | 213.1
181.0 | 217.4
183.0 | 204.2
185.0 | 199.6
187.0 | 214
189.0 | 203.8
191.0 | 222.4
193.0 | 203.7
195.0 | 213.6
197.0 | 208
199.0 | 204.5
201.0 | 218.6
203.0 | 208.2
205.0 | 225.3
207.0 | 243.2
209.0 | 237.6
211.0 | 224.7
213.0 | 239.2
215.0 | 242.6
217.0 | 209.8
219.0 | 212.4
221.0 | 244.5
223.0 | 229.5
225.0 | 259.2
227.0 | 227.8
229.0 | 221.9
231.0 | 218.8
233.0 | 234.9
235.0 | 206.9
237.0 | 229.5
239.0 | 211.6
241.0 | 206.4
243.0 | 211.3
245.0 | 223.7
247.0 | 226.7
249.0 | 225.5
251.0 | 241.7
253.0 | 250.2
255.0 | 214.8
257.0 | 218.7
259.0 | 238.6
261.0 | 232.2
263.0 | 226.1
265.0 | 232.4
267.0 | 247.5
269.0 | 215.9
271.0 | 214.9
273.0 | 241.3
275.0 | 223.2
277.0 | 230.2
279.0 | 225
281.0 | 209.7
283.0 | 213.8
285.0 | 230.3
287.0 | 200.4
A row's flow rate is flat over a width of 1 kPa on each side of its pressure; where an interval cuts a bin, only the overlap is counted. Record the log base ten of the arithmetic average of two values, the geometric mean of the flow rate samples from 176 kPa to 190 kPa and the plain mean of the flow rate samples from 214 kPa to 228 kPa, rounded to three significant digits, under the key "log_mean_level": 2.34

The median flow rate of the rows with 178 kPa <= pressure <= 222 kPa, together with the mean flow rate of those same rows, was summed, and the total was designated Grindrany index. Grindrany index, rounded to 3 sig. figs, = 432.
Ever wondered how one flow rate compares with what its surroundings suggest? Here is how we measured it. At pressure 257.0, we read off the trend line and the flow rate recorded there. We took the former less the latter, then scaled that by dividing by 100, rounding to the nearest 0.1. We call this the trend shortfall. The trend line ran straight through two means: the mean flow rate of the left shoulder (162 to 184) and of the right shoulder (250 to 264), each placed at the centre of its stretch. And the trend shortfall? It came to 0.1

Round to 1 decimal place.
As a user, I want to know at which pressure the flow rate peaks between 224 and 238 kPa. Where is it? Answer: 225.0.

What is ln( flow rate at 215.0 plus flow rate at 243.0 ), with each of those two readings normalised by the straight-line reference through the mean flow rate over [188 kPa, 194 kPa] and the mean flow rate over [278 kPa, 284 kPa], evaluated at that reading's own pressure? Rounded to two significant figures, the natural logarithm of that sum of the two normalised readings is 0.76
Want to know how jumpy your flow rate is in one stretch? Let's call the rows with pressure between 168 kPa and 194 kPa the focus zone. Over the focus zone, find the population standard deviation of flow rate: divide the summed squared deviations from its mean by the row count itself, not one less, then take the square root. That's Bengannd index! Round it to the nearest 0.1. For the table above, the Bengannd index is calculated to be 12.3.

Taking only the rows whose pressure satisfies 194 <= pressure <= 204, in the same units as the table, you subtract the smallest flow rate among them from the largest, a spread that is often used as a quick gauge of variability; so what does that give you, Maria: 14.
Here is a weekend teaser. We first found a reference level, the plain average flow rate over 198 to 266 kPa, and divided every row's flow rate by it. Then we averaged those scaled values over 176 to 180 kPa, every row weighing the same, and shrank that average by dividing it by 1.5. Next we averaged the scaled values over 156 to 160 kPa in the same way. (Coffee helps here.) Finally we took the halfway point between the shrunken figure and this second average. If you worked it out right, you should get 0.777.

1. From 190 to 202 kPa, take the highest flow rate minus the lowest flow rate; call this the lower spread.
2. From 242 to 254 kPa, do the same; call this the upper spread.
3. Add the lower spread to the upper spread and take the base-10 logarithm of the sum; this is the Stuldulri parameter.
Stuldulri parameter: 1.76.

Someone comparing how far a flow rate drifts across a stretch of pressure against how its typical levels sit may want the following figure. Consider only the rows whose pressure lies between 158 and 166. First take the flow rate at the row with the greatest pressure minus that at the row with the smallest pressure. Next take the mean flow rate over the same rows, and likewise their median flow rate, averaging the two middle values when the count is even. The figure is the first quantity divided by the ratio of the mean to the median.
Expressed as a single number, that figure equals 15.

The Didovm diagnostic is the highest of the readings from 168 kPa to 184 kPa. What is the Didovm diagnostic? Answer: 247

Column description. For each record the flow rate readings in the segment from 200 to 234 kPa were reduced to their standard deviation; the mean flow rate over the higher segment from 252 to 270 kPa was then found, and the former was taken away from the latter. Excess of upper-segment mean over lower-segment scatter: 217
